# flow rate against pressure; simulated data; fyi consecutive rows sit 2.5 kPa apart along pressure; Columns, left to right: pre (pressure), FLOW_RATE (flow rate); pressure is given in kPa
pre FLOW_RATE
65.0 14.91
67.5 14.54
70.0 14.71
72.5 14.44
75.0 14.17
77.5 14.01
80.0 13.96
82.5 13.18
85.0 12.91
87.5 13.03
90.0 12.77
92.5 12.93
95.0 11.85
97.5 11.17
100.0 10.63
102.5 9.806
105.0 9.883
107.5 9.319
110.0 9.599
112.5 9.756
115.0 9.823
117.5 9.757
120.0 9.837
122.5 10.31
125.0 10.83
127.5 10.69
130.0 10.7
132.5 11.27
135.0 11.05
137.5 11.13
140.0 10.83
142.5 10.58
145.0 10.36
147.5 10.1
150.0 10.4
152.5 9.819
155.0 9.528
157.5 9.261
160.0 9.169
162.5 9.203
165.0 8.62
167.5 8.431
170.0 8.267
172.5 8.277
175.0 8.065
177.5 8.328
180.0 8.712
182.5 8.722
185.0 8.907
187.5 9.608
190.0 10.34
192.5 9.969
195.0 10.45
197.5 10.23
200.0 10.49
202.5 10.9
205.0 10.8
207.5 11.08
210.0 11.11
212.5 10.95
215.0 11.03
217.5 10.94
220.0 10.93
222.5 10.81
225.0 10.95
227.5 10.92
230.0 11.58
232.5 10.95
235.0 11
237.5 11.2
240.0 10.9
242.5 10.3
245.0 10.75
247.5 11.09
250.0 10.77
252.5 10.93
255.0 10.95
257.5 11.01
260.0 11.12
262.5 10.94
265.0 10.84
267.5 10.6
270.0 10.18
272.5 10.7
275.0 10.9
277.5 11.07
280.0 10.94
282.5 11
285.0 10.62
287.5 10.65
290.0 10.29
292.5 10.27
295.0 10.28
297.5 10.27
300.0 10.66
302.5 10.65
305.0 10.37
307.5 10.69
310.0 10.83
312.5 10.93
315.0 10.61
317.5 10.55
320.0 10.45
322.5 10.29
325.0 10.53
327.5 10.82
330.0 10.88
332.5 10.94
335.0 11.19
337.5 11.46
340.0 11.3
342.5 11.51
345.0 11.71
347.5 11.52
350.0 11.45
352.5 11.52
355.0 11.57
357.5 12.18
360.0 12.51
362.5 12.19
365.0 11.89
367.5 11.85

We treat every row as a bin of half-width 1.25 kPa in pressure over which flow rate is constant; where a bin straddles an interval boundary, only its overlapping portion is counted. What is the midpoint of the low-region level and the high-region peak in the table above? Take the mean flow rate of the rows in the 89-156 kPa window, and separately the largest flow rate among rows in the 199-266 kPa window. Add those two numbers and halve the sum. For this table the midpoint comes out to 11.06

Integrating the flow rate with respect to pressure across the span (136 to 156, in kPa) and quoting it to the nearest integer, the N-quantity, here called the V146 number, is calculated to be 207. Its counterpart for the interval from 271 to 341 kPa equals 750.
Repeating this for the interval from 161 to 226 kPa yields 640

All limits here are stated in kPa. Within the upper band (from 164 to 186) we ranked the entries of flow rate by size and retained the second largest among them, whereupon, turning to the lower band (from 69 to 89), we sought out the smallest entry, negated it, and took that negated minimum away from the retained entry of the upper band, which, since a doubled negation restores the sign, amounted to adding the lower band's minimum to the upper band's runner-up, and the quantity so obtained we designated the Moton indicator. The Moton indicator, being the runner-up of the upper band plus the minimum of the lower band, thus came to 21.6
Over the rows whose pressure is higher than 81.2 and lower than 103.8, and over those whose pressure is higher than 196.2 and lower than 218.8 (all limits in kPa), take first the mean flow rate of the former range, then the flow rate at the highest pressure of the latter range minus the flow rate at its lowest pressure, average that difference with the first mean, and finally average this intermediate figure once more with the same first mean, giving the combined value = 9.2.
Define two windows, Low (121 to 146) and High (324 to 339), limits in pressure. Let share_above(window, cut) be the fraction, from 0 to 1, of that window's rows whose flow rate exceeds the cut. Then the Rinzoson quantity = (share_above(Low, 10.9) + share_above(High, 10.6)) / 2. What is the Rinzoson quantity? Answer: 0.6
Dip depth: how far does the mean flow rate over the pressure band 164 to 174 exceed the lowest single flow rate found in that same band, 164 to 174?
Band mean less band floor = 0.1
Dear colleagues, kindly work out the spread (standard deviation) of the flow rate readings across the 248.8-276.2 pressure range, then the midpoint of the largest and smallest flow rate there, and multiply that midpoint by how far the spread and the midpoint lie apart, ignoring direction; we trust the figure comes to 111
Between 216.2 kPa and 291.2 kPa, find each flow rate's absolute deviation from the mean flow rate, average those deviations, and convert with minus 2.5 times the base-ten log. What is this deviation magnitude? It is 1.8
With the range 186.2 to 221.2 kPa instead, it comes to 1.0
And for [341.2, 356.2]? 3.0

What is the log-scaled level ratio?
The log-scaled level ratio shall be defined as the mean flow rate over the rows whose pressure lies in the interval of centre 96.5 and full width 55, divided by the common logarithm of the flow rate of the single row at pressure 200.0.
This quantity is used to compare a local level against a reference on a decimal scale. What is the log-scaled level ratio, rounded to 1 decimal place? 11.5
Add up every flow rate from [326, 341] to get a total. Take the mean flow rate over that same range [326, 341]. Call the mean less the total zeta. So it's -55.5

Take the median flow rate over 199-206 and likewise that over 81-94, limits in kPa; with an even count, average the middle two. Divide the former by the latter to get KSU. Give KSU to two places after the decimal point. 0.84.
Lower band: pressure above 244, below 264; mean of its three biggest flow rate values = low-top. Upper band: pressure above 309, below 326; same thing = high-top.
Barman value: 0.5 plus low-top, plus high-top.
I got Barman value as 22.4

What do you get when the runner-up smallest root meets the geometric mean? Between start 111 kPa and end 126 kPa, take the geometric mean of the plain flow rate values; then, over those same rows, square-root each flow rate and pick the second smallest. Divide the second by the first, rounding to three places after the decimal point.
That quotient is 0.311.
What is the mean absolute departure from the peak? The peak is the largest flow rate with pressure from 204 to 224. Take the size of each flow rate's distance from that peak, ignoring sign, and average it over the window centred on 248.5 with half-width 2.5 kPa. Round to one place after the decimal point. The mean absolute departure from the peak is 0.2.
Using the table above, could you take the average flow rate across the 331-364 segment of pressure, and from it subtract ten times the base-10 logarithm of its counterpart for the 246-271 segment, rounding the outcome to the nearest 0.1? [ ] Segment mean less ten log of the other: 1.3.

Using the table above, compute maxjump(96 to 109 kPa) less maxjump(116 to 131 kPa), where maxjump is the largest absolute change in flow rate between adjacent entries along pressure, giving 0.30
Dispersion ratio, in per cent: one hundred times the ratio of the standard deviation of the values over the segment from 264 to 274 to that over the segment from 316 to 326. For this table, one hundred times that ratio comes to 241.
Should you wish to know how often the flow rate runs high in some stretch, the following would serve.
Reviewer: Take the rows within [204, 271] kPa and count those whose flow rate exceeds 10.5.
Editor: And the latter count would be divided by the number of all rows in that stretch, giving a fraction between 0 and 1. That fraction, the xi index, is 0.9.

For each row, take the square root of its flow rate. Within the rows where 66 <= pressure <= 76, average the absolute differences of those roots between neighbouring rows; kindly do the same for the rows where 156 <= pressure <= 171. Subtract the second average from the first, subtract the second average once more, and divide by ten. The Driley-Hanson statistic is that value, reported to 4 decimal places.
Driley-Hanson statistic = -0.0041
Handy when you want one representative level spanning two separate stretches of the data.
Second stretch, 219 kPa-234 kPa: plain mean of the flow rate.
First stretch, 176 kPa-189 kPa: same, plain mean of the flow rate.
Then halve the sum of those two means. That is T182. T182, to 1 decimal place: 9.9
